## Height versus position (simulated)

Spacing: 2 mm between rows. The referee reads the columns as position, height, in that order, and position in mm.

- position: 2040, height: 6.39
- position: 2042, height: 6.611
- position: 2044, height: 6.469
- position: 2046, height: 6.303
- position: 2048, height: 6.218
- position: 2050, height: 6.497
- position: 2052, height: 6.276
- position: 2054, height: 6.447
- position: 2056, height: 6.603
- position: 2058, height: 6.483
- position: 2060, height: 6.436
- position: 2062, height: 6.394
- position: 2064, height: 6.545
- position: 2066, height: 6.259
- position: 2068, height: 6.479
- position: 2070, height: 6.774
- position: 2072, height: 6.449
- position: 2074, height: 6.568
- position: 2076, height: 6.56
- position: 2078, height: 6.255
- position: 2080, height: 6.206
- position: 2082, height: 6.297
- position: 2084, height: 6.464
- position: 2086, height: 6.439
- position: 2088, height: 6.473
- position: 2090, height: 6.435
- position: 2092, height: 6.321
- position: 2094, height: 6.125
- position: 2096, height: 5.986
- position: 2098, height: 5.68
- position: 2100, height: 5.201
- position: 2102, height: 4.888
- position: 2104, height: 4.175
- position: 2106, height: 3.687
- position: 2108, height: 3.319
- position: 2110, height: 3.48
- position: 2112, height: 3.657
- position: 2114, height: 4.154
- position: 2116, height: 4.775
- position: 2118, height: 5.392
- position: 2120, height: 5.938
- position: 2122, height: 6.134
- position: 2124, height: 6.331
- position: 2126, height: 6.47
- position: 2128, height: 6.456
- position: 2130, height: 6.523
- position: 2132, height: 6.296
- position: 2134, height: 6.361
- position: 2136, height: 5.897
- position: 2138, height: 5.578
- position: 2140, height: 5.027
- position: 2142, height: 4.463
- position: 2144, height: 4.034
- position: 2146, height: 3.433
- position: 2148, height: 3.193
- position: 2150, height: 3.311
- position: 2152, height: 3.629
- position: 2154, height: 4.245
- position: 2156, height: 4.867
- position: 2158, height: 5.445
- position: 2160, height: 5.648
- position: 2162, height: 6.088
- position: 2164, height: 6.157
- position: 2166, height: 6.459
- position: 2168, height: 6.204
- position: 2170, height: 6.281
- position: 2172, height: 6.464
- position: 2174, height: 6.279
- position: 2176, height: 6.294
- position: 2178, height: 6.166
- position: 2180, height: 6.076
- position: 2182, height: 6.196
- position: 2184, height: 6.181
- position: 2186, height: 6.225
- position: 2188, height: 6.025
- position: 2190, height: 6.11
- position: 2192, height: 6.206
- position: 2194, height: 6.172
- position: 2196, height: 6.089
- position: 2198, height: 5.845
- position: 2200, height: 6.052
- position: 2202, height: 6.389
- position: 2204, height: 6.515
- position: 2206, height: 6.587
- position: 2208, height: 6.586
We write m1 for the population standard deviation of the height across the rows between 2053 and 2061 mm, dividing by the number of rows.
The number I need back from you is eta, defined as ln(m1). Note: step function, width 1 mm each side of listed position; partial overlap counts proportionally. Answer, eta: -2.7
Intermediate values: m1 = 0.07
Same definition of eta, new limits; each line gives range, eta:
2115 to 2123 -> -0.6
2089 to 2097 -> -1.8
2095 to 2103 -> -0.9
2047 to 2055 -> -2.2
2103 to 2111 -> -1.1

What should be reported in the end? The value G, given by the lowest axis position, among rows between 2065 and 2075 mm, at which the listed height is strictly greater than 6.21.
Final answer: 2066 mm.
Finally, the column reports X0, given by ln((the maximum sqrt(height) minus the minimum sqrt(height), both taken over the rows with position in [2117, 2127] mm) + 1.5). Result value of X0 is 0.54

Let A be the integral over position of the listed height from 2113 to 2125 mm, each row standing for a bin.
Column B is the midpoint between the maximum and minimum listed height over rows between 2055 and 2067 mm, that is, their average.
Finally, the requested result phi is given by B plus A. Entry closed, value 72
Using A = 65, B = 6.4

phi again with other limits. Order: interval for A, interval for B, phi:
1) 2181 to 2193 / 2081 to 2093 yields 80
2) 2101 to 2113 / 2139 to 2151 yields 51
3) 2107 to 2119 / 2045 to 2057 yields 56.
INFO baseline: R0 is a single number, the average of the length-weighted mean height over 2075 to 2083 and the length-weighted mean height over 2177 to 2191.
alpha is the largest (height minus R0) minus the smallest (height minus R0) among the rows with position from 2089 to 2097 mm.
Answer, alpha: 0.45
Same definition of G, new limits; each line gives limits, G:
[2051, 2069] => 2052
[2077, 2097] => 2078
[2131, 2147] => 2132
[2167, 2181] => 2170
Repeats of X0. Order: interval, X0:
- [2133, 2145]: 0.70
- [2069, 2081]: 0.48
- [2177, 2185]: 0.42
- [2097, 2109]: 0.72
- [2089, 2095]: 0.45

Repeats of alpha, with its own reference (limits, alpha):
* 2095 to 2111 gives 2.67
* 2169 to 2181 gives 0.39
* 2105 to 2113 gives 0.37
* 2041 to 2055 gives 0.39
